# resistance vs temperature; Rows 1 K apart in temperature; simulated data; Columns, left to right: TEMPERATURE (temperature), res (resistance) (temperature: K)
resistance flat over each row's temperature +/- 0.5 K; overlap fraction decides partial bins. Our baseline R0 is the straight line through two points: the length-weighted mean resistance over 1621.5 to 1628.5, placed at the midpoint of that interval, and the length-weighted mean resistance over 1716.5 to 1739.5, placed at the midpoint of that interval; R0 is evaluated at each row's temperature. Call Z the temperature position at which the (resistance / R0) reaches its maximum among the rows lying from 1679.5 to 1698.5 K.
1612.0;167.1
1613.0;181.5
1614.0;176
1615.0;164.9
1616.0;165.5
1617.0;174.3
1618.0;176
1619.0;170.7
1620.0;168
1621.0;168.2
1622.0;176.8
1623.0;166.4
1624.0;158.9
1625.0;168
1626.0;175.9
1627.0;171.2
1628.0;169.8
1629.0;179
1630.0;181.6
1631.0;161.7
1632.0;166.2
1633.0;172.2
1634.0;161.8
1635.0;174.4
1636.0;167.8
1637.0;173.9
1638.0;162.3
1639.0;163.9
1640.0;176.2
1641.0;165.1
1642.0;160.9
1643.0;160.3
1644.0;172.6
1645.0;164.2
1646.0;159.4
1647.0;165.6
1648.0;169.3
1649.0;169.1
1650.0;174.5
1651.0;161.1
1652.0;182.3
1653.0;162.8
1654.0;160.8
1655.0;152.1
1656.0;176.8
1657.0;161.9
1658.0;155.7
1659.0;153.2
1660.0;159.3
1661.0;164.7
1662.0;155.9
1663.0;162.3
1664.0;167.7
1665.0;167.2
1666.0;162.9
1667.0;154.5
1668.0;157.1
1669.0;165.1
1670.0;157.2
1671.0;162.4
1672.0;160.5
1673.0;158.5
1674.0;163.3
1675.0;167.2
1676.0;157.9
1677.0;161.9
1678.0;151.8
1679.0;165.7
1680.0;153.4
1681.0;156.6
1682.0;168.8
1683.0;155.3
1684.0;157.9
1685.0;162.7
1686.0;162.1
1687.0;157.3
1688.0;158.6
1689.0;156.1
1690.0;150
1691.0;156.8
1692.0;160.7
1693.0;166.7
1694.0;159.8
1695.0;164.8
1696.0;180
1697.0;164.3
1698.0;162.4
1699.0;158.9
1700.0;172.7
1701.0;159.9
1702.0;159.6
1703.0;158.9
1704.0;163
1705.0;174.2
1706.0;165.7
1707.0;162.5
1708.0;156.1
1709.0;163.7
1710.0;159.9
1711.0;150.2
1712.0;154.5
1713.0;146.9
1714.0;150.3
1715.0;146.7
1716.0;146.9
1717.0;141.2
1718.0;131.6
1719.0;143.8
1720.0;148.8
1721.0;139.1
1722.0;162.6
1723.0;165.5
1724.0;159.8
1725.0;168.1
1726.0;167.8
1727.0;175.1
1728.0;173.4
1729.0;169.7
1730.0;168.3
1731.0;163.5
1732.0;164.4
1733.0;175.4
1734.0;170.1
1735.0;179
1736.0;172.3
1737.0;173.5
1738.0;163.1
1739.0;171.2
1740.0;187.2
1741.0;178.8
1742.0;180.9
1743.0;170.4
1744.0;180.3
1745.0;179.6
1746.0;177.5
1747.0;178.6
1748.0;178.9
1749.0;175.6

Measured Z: 1696.0 K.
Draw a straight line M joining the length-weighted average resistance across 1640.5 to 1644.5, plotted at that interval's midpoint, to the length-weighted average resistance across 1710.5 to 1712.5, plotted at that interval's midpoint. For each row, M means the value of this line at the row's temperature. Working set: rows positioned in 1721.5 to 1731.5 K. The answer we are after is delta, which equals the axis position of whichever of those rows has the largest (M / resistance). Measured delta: 1724.0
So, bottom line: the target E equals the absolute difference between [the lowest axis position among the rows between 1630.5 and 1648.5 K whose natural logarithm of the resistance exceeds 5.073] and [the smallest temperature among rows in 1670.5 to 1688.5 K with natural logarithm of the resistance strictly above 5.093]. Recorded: 43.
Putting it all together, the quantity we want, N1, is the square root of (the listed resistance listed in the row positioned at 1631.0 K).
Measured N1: 12.7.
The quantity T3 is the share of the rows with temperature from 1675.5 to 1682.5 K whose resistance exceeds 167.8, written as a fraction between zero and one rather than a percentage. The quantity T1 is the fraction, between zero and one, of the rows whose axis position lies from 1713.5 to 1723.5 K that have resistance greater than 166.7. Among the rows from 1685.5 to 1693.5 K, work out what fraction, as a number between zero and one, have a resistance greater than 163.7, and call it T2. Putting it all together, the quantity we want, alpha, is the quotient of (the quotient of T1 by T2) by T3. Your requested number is 0.0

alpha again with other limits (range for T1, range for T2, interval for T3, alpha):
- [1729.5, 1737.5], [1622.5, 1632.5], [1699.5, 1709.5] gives 4.7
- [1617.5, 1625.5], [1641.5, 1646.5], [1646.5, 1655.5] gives 4.2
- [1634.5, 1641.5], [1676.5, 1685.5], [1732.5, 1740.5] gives 2.9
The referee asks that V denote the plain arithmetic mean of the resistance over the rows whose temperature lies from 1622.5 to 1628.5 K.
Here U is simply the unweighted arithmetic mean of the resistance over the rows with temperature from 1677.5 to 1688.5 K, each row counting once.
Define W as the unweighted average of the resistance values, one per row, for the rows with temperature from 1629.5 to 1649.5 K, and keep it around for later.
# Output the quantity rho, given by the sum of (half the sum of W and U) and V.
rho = 332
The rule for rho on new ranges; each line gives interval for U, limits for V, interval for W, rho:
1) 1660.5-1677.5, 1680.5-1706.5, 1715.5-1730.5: 322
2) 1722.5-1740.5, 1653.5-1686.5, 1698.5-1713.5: 326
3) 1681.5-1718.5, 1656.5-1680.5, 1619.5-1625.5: 323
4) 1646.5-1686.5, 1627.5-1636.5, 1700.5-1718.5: 329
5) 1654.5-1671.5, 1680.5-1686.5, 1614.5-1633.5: 326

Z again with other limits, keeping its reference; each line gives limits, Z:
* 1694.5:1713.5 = 1696.0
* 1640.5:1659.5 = 1652.0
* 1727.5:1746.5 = 1740.0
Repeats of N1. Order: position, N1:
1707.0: 12.7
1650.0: 13.2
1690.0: 12.2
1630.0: 13.5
